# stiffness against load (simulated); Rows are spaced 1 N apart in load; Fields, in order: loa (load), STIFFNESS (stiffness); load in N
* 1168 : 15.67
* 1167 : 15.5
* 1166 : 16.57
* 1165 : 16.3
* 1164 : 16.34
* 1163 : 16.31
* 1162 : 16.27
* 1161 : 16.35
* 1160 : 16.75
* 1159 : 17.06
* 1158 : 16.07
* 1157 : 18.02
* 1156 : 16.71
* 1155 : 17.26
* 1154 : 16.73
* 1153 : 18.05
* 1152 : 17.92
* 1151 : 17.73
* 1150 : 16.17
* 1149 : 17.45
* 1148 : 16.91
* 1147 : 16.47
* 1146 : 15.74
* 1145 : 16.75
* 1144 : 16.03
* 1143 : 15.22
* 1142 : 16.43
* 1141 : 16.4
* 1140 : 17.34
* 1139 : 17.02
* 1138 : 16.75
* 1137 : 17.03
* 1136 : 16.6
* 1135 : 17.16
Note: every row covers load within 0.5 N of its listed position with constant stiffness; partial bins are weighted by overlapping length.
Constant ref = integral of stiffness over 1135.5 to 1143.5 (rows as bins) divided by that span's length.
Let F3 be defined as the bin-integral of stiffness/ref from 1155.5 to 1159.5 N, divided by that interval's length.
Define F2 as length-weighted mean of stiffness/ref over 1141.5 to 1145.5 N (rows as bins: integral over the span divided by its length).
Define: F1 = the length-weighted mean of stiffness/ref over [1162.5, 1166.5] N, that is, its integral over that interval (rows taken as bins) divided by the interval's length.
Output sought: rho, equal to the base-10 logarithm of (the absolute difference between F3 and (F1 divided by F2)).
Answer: -2.3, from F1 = 0.987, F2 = 0.97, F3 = 1.02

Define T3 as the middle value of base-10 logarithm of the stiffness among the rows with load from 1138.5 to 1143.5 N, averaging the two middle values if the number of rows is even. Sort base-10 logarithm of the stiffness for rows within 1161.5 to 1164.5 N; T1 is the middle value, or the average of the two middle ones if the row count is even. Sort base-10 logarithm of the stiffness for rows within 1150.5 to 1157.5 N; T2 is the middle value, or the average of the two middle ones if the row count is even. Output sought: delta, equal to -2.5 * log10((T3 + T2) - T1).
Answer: -0.244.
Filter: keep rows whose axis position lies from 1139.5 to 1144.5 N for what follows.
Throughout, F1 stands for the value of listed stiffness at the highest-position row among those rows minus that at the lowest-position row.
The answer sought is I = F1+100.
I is 99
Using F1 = -1.3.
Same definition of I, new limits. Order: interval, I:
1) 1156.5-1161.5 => 98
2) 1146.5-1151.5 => 101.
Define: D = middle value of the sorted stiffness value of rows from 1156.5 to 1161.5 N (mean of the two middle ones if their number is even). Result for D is 16.75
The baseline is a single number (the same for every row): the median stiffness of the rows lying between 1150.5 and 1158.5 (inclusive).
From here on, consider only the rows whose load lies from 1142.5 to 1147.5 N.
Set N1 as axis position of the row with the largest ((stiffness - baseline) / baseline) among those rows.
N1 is 1145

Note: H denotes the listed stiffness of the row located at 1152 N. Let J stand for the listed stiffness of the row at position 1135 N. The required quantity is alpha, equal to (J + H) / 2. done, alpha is 17.5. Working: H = 17.92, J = 17.16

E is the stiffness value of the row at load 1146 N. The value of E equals 15.74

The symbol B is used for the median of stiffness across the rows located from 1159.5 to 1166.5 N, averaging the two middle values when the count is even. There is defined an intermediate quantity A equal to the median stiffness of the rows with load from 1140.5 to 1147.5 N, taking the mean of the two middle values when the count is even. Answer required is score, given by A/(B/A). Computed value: 16.5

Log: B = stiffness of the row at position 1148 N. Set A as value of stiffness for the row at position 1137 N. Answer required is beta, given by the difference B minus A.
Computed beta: -0.1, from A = 17.03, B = 16.91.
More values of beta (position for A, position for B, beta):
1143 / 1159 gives 1.8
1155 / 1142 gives -0.8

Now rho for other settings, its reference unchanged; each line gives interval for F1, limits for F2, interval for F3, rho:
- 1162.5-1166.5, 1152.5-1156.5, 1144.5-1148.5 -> -1.4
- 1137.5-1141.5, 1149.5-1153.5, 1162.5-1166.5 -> -1.7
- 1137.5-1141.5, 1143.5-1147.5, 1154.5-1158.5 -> -1.9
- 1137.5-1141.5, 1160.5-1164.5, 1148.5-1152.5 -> -2.0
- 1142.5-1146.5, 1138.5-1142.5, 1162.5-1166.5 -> -1.4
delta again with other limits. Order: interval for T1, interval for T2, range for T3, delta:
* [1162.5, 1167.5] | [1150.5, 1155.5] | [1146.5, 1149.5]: -0.255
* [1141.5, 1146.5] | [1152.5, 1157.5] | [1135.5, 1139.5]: -0.251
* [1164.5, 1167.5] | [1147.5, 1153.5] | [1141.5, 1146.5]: -0.232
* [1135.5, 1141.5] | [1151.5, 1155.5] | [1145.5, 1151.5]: -0.234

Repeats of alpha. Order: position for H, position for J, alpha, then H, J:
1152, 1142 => 17.2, 17.92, 16.43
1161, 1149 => 16.9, 16.35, 17.45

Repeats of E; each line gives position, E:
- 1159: 17.06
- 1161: 16.35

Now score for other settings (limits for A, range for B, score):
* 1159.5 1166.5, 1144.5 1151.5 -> 15.9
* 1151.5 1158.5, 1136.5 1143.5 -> 17.8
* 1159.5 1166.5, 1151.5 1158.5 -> 15.5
